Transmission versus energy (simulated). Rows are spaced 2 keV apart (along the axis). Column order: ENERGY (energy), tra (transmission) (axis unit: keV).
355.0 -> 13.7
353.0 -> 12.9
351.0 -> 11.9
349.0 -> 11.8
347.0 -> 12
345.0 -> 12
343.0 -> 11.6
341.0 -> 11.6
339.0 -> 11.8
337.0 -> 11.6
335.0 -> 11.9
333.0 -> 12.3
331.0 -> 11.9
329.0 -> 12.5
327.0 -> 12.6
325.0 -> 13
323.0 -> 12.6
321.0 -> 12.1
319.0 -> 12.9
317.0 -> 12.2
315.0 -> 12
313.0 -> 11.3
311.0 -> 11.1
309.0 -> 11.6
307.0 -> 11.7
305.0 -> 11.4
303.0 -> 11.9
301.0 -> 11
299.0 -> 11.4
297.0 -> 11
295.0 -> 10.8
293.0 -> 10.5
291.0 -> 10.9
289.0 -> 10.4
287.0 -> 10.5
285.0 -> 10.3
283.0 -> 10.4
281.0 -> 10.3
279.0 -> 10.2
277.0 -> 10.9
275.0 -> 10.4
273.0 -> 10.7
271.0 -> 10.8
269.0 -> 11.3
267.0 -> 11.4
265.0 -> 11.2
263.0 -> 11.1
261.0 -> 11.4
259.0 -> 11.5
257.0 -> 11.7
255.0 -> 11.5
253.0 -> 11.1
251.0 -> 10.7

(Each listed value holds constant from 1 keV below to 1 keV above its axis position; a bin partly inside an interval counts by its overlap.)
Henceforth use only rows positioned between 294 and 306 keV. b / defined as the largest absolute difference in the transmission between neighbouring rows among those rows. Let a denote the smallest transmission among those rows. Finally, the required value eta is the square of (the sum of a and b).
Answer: 137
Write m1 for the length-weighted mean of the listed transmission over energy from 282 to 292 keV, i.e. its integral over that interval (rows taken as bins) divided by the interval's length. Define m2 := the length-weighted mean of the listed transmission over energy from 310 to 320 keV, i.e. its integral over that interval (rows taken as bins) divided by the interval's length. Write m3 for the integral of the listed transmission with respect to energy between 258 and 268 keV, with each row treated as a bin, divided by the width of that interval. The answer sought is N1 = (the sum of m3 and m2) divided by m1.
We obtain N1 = 2.21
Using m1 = 10.5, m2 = 11.9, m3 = 11.3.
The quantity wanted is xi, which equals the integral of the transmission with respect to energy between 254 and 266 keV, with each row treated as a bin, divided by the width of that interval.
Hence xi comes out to 11.4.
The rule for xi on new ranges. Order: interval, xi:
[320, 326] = 12.6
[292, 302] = 10.9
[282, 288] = 10.4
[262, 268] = 11.2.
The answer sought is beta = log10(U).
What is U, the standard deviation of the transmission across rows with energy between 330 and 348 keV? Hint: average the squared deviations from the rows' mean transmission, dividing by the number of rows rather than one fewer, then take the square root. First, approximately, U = 0.22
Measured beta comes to -0.65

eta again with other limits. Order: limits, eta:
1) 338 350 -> 144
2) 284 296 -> 117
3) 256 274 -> 125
